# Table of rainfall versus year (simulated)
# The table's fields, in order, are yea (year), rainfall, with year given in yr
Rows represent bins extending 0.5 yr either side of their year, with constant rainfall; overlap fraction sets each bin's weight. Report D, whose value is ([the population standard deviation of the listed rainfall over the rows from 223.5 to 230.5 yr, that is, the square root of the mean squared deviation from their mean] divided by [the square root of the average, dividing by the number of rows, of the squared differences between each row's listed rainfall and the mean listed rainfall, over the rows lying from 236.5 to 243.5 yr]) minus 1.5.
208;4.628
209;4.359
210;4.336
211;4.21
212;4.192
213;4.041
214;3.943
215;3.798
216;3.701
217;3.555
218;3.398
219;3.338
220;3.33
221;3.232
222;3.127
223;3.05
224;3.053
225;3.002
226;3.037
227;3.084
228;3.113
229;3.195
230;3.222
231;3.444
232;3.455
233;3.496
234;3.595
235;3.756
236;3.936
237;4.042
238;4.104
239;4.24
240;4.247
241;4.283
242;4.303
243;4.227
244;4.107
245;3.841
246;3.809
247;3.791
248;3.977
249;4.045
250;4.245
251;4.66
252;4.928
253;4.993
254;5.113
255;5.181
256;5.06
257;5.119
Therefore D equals -0.7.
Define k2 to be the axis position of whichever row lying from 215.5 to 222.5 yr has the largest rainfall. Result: 216 yr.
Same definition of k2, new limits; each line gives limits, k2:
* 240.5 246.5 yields 242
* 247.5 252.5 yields 252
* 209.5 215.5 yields 210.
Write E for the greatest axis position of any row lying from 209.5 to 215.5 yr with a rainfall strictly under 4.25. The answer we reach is 215 yr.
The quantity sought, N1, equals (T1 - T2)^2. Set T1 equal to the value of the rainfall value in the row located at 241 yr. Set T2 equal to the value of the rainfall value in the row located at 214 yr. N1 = 0.12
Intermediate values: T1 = 4.283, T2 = 3.943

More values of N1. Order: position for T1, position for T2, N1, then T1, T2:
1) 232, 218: 0.00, 3.455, 3.398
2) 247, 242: 0.26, 3.791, 4.303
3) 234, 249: 0.20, 3.595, 4.045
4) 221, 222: 0.01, 3.232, 3.127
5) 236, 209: 0.18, 3.936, 4.359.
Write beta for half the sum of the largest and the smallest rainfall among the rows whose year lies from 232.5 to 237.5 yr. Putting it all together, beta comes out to 3.8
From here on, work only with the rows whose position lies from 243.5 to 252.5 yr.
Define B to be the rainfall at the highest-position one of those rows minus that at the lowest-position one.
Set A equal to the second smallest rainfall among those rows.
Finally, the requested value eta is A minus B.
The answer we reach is 3.0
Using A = 3.809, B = 0.8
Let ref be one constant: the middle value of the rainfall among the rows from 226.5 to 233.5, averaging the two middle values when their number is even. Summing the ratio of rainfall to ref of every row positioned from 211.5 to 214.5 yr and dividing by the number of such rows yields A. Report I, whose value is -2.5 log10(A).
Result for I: -0.25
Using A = 1.26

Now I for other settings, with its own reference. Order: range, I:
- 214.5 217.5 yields -0.15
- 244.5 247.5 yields -0.18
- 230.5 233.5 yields -0.08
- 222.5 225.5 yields 0.06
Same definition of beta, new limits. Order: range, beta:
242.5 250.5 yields 4.0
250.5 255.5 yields 4.9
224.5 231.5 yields 3.2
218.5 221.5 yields 3.3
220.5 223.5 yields 3.1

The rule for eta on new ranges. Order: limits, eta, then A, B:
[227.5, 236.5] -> 2.4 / 3.195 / 0.8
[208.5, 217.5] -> 4.5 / 3.701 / -0.8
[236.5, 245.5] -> 4.2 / 4.042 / -0.2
